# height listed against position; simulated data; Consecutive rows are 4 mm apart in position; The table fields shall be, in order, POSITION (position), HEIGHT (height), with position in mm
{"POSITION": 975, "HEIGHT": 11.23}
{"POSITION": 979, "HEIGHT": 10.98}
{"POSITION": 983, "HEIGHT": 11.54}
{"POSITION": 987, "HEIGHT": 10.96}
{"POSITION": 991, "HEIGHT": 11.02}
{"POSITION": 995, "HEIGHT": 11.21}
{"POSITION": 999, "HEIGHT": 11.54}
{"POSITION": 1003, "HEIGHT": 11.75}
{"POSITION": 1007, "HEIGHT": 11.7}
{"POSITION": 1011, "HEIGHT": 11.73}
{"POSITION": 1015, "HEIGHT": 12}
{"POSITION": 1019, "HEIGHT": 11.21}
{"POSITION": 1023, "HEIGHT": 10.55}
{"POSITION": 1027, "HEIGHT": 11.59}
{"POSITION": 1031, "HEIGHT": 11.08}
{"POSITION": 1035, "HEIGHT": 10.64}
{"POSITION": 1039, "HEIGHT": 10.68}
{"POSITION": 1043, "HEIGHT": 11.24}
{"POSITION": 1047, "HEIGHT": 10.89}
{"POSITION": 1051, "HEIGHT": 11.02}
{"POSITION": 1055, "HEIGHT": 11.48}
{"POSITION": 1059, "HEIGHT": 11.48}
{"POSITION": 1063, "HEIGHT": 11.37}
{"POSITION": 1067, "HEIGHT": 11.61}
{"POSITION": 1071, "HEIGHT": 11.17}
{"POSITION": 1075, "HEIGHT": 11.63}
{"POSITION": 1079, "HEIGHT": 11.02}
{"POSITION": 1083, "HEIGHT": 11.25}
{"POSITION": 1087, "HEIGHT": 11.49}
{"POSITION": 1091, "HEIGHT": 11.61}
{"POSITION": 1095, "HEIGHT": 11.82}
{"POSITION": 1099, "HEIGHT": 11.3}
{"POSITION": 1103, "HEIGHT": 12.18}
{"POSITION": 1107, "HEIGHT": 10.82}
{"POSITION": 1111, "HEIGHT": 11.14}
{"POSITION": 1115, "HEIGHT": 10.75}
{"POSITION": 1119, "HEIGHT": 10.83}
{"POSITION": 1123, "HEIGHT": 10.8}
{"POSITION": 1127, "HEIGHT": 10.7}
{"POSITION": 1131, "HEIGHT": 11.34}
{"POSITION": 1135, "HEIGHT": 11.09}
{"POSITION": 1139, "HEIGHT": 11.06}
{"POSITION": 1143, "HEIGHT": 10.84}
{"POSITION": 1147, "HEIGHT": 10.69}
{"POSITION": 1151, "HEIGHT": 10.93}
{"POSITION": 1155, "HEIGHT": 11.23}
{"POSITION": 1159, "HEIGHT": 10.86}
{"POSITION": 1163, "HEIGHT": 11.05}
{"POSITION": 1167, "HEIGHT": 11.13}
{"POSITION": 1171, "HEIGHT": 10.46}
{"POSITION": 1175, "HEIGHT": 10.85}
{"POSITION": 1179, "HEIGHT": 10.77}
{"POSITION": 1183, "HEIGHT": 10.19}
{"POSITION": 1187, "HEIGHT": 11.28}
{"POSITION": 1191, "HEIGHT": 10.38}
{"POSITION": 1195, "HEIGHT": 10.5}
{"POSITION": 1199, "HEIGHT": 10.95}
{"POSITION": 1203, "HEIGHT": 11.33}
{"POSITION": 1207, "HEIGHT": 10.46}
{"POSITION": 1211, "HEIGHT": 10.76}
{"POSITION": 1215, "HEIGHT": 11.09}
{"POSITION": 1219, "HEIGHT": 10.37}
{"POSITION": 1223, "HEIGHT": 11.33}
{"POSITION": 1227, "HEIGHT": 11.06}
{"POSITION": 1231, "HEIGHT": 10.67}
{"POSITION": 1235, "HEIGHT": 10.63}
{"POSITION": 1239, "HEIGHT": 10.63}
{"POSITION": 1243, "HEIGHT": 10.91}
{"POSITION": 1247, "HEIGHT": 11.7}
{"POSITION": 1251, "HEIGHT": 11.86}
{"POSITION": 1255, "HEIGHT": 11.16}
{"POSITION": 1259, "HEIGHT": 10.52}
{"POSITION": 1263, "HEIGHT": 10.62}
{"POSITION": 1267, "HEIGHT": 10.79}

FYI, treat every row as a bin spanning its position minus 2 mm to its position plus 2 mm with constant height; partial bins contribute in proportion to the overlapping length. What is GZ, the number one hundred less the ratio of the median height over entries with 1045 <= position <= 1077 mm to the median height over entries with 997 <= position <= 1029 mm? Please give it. 99.02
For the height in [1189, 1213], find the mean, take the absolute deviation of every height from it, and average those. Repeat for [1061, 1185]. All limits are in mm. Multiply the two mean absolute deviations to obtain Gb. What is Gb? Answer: 0.090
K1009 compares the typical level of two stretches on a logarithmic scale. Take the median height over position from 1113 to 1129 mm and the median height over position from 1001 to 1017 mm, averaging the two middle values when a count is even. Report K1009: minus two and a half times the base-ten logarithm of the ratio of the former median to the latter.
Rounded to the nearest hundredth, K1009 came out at 0.09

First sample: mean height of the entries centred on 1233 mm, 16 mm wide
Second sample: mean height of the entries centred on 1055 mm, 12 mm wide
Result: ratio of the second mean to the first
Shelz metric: 1.05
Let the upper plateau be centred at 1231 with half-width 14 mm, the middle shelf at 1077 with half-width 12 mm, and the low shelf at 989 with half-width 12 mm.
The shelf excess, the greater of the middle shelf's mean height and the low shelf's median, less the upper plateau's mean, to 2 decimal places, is 0.56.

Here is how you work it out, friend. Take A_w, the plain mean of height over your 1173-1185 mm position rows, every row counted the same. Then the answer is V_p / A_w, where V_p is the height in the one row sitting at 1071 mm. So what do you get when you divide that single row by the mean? 1.05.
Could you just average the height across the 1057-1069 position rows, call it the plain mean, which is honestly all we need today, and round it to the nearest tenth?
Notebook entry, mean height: 11.5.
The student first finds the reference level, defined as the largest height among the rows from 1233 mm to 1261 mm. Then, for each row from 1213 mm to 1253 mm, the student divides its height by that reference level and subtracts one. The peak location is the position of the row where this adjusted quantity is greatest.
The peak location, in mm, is 1251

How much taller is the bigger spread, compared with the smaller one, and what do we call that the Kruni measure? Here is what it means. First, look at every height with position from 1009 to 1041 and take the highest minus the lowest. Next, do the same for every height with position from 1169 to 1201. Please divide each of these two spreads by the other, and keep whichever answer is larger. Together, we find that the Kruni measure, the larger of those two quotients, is 1.3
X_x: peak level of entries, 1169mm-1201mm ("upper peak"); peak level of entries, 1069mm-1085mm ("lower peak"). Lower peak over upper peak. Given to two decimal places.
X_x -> 1.03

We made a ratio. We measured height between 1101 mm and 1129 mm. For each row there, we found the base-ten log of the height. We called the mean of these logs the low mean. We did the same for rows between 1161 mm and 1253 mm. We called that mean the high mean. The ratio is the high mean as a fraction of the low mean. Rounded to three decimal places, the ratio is 0.995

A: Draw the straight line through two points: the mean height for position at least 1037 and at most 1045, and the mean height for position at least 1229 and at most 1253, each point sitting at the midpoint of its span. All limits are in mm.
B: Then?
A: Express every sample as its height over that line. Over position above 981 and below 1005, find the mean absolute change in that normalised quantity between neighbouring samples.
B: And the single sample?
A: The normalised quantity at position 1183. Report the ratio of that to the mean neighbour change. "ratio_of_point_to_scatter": 37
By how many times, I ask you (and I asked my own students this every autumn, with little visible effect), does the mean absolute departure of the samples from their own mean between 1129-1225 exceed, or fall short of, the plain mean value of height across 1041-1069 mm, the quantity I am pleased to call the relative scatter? 0.025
